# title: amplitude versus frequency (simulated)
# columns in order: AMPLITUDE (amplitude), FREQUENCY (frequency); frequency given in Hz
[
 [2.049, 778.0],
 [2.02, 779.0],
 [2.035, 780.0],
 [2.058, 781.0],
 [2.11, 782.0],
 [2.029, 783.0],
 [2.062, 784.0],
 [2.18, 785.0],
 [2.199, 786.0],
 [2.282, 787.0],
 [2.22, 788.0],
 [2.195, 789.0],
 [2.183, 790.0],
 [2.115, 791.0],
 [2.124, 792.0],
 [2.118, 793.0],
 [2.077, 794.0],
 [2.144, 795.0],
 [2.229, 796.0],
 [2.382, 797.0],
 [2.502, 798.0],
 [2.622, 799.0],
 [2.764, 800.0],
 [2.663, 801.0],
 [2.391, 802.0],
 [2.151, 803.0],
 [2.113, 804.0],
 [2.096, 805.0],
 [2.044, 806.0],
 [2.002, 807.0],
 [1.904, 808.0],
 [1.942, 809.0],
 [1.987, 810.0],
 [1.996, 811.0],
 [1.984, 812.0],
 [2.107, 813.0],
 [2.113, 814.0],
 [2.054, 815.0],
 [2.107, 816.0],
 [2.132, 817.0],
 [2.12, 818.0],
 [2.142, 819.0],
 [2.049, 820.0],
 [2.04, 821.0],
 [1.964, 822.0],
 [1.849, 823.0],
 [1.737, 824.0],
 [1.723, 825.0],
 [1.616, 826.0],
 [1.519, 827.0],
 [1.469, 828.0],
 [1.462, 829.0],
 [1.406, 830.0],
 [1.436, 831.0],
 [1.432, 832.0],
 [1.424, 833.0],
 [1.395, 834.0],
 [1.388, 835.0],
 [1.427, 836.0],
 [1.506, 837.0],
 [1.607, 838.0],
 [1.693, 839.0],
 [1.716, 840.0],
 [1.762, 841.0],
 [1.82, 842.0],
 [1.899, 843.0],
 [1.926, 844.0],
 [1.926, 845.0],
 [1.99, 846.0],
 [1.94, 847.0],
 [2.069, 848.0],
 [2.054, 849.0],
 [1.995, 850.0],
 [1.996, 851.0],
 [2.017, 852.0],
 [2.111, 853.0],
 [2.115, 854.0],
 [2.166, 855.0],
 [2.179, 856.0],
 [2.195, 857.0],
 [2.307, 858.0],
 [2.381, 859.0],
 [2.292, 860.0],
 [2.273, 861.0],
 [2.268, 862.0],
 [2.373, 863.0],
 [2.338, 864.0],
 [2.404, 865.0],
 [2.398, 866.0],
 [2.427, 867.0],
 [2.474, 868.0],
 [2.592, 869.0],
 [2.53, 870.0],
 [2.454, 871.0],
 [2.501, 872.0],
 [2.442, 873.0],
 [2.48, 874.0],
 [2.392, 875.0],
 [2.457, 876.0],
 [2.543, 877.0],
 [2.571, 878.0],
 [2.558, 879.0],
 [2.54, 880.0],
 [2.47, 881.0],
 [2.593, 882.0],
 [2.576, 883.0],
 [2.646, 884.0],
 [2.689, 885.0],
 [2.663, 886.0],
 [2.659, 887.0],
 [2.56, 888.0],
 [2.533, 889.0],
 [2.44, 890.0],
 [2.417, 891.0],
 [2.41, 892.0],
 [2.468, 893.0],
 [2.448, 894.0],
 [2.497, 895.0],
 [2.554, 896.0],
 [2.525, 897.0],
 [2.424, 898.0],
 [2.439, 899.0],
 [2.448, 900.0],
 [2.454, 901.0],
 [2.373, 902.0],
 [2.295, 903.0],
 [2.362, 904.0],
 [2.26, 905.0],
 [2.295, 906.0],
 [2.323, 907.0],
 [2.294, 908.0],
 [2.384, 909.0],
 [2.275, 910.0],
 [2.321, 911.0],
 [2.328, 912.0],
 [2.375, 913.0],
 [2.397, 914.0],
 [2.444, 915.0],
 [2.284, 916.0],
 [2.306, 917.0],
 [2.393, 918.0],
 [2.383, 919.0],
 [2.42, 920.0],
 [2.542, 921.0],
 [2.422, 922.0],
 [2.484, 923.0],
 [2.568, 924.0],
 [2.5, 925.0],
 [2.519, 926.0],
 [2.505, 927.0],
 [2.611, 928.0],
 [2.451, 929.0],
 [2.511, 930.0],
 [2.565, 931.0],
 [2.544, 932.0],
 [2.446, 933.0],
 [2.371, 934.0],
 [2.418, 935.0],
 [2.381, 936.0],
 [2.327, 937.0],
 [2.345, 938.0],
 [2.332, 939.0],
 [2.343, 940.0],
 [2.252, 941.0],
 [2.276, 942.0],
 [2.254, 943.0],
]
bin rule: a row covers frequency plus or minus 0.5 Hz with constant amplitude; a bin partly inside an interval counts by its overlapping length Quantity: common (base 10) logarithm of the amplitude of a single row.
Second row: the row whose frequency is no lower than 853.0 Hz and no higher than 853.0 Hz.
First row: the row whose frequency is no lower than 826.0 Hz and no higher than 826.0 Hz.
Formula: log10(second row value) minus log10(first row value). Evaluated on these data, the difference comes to 0.12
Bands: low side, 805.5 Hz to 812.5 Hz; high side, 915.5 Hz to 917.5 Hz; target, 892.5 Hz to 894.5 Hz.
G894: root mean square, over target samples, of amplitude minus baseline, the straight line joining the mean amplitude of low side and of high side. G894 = 0.23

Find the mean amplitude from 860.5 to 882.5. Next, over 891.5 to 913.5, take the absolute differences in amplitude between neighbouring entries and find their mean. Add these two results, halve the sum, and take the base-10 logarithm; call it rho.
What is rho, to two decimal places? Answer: 0.10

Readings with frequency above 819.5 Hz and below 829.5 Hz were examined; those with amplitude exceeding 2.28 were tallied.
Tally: 0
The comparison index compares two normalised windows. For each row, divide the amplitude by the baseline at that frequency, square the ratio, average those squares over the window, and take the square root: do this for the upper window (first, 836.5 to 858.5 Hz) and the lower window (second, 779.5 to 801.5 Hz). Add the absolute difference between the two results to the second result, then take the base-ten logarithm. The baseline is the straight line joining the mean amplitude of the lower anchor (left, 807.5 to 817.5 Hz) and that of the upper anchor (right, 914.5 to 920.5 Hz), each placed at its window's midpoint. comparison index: 0.139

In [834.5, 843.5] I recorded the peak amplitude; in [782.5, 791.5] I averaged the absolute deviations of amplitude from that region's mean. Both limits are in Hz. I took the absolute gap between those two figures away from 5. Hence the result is 3.16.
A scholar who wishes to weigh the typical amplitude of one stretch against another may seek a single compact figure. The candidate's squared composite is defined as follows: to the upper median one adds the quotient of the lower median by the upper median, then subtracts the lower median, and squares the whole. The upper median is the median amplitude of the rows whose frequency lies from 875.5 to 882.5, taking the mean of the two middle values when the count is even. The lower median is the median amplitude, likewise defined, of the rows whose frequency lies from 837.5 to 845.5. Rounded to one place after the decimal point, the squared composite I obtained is 2.1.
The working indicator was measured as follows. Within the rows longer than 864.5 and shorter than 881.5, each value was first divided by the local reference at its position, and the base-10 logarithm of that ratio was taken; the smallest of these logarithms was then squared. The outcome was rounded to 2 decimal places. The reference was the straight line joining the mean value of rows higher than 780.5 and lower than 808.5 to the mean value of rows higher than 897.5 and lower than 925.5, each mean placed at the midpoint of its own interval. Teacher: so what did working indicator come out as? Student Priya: 0.00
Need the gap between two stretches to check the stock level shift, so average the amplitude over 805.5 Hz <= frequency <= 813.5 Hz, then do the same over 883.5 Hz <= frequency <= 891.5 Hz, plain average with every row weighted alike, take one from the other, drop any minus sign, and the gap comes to 0.58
